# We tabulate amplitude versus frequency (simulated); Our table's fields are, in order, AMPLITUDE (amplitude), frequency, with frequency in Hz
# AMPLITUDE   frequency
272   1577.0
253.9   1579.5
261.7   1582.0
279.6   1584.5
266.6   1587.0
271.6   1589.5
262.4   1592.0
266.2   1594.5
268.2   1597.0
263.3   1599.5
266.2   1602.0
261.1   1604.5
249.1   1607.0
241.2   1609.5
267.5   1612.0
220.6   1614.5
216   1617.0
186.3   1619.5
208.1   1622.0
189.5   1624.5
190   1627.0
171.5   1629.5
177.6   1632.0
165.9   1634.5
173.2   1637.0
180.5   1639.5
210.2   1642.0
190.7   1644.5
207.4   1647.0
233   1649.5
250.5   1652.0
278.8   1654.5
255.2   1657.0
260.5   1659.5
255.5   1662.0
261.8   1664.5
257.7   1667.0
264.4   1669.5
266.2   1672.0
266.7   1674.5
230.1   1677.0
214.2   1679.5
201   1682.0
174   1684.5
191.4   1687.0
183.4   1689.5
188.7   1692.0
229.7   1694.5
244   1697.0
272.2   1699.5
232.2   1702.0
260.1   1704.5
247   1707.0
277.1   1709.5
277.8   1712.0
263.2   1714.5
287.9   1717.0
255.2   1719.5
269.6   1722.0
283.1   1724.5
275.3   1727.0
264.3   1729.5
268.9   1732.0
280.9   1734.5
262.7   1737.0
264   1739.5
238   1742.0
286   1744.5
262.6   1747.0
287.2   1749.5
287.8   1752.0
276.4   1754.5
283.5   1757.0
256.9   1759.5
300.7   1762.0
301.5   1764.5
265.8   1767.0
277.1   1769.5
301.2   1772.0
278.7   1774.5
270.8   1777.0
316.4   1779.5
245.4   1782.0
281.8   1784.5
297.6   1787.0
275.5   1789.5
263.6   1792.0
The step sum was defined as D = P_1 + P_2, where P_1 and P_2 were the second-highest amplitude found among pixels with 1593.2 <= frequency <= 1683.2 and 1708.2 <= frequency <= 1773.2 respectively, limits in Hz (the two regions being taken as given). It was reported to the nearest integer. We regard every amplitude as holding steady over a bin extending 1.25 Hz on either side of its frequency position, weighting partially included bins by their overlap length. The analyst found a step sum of 569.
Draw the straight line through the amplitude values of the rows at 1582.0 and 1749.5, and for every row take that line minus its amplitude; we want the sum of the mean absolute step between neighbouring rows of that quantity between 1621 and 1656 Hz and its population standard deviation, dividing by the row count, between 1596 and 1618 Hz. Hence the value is 36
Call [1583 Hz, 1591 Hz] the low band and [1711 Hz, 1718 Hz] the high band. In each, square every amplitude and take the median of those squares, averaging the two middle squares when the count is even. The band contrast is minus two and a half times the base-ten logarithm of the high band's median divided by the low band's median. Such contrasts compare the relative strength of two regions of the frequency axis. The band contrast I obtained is 0.0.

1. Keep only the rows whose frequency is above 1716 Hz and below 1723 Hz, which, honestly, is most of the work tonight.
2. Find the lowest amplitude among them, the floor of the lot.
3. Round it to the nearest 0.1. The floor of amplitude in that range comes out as 255.2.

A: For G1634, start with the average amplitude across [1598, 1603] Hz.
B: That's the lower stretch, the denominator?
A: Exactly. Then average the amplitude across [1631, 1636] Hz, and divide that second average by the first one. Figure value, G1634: 0.65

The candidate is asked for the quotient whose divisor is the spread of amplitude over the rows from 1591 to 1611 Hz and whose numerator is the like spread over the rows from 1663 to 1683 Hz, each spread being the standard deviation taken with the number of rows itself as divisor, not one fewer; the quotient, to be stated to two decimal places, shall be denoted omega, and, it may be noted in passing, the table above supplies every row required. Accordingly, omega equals 2.77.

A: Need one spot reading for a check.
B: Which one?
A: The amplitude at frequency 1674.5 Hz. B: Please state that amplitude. 266.7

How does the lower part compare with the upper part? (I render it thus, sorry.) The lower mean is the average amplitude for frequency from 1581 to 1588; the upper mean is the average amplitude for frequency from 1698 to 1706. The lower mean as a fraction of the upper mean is 1.1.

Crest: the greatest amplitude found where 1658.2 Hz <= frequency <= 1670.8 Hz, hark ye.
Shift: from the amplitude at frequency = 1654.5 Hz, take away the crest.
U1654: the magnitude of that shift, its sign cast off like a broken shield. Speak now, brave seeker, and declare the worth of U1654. 14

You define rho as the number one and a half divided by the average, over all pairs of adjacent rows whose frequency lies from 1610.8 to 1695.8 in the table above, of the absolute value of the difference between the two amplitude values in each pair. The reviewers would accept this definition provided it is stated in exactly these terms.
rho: 0.094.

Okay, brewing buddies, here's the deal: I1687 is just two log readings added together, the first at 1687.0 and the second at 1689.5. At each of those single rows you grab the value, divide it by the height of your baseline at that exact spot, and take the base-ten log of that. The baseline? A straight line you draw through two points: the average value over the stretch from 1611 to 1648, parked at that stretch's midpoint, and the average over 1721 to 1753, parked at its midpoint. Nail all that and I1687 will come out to -0.21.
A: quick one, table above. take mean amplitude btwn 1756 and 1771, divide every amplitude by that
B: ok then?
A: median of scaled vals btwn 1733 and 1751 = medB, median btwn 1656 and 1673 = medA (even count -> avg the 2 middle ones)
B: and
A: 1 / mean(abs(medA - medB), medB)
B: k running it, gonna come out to 2.10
